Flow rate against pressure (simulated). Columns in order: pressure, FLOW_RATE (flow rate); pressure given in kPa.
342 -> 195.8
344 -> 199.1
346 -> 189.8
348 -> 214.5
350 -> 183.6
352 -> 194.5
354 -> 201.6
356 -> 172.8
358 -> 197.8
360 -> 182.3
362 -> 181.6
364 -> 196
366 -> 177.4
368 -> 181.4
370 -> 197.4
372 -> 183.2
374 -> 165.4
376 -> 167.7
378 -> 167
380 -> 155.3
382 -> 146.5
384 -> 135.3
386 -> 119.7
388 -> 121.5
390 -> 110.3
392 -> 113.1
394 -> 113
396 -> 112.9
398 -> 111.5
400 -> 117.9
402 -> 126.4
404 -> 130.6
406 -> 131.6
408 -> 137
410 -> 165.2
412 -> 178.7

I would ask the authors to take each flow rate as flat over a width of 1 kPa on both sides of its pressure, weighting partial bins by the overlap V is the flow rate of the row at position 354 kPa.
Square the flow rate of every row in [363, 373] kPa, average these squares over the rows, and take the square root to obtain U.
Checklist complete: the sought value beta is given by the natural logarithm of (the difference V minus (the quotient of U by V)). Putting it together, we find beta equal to 5.3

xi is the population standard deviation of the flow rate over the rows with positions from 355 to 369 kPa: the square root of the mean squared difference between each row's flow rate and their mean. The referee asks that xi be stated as 9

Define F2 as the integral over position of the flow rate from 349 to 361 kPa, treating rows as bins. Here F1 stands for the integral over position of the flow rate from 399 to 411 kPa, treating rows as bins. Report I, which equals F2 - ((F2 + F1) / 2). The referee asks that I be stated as 324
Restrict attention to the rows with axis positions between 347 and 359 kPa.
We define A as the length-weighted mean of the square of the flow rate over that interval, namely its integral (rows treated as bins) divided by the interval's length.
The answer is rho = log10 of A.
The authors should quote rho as 4.58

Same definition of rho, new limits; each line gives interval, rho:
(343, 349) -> 4.61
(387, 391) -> 4.13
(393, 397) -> 4.11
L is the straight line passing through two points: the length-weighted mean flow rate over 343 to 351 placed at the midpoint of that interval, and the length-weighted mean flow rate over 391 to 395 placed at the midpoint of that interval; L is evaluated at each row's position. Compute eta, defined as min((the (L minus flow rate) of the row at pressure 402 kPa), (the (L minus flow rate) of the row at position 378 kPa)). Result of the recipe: -30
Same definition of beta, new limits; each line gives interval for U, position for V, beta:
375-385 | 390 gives 4.7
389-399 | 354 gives 5.3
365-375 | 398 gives 4.7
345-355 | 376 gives 5.1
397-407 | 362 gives 5.2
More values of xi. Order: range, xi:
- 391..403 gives 5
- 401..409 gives 4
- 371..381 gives 9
